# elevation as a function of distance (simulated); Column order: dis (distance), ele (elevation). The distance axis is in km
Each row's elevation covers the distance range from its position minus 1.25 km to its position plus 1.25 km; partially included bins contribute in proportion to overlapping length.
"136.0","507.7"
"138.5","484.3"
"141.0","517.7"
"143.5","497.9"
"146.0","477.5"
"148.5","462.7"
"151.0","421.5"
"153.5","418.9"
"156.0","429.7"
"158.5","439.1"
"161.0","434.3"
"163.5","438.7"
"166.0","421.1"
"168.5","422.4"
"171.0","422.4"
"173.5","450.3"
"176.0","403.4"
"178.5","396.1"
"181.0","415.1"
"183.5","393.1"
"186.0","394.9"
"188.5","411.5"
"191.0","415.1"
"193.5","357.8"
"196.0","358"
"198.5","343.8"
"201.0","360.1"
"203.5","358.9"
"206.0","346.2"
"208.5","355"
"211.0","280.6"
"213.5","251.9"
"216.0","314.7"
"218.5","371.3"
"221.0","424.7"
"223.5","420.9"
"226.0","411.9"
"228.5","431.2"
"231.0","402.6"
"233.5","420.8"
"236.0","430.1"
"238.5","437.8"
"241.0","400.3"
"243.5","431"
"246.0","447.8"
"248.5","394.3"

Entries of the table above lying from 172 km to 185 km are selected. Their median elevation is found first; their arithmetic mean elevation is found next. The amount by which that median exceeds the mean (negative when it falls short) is -8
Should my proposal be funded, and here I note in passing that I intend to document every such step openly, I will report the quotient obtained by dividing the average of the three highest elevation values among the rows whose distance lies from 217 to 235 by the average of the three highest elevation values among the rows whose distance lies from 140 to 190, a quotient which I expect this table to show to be 0.86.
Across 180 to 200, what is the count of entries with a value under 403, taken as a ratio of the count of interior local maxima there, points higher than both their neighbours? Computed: 2.5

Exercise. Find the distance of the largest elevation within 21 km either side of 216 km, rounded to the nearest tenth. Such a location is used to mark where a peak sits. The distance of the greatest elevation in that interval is 228.5 km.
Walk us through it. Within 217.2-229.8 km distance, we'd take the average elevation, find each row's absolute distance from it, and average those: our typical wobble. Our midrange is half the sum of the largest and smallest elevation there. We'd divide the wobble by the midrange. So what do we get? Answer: 0.041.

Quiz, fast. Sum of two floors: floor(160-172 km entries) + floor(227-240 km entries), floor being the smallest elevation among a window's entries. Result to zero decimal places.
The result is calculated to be 824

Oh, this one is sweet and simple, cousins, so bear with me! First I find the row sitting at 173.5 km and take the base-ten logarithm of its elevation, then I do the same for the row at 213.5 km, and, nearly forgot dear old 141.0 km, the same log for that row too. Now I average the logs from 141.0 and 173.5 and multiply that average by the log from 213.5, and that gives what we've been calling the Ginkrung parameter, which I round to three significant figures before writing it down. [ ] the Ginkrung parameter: 6.44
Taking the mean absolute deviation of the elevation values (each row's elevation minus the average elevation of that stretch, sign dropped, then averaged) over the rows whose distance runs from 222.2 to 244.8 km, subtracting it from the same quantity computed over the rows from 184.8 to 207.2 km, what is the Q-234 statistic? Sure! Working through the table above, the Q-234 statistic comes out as 13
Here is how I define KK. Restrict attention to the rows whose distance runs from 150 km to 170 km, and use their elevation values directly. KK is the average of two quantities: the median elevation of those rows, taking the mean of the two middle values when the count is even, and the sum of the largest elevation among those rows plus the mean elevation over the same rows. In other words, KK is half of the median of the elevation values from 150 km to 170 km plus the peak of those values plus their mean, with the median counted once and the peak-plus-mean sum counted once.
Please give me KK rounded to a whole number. 647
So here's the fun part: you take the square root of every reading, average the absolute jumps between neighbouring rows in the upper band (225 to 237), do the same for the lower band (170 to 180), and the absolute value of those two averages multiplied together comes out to 0.31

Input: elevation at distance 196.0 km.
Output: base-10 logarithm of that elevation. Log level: 2.55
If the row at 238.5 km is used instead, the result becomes 2.64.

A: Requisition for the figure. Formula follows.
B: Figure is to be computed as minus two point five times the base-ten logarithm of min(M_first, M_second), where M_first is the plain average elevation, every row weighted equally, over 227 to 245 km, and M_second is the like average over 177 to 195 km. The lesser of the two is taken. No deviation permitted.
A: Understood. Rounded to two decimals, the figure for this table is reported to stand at -6.50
